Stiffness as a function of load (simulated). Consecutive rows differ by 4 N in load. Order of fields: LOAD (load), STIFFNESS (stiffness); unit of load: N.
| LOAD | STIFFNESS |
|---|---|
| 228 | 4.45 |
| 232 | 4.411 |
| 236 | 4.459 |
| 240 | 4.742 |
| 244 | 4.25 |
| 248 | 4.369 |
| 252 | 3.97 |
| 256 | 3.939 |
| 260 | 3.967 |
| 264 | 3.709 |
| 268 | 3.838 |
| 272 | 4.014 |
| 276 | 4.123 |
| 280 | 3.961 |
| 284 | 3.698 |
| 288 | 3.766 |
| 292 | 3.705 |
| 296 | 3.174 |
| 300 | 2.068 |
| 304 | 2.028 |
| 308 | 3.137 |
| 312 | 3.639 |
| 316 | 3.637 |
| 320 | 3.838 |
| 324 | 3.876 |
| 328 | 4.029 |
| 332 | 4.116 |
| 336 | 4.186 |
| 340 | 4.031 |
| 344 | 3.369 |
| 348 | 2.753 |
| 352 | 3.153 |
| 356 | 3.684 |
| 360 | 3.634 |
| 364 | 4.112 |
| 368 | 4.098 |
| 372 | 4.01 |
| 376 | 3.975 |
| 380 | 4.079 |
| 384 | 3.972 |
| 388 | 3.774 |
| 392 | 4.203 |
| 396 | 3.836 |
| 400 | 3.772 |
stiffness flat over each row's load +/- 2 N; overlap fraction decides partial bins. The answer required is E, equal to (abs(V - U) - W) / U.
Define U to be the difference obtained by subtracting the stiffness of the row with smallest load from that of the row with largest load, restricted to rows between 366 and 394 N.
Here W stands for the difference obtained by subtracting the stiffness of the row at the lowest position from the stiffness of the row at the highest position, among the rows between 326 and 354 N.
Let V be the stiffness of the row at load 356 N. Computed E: 42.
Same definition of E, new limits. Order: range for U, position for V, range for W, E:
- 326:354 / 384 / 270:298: -6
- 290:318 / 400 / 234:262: -64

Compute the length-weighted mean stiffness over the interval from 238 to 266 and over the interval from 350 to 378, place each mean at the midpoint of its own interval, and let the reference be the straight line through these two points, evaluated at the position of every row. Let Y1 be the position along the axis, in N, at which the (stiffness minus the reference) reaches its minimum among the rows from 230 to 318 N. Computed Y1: 304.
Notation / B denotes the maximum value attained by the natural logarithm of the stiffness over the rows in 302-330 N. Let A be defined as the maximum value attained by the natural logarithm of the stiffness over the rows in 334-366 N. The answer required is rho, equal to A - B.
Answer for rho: 0.04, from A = 1.43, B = 1.39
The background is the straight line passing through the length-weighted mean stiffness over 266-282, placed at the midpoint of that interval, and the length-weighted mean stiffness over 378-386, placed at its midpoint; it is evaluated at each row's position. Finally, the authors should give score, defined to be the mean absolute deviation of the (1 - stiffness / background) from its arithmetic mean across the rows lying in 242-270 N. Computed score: 0.04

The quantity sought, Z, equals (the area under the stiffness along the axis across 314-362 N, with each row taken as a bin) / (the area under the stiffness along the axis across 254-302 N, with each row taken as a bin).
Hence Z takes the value 1.01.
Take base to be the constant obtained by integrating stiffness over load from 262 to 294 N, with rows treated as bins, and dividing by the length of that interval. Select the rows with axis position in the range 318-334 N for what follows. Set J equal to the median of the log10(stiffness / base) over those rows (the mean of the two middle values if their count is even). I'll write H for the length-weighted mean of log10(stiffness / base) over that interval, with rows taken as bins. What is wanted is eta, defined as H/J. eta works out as 1.1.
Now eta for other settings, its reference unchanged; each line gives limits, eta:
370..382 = 1.1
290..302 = 1.5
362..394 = 0.9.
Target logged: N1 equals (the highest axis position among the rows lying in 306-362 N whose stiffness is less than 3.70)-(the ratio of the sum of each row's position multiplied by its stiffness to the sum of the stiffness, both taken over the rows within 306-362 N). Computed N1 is 26.3 N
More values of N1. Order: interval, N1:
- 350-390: -10.5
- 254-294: 10.2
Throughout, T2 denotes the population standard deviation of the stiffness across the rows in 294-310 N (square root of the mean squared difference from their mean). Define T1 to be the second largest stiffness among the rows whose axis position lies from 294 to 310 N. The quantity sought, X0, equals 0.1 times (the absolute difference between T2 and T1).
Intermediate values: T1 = 3.137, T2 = 0.55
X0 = 0.26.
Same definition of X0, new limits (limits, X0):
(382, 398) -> 0.38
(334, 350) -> 0.35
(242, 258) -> 0.41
